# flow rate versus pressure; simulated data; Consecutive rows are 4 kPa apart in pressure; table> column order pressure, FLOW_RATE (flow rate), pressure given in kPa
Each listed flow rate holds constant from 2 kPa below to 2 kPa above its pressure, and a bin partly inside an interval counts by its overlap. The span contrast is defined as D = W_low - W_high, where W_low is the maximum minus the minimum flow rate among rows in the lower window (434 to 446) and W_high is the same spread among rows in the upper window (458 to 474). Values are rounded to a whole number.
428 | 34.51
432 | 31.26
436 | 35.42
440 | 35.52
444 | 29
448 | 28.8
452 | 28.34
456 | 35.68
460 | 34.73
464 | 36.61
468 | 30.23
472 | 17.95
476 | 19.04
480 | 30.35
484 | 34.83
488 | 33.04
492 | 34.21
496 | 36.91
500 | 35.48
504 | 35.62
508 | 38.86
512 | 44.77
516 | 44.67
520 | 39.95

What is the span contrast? -12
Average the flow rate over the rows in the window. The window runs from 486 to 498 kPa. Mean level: 34.7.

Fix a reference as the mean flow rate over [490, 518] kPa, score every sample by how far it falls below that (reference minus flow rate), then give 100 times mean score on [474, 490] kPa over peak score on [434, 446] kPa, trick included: 97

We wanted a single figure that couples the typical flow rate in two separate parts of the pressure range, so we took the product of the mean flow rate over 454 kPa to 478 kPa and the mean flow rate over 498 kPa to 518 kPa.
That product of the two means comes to 1158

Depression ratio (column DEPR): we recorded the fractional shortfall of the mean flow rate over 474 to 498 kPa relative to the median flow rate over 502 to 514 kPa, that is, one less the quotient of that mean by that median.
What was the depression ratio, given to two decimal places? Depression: 0.19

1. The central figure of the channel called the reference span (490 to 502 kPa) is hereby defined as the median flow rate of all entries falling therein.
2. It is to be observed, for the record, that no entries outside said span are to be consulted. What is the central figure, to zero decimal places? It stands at 35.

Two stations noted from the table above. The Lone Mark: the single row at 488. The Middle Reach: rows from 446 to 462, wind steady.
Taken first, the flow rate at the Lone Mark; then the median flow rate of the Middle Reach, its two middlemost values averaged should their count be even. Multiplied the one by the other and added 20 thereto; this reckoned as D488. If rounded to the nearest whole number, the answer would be 1070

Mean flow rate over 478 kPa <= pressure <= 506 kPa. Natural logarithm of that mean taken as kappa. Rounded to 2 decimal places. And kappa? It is 3.54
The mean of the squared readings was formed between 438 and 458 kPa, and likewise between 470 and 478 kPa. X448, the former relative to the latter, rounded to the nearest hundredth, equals 2.93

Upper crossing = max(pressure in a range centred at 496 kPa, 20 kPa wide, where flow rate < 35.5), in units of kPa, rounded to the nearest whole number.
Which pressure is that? 500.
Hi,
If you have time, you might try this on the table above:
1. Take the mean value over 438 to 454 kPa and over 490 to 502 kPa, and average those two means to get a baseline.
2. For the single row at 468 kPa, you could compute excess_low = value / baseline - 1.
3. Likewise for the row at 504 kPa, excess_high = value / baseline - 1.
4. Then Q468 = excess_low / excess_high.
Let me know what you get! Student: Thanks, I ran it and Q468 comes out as -1.0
